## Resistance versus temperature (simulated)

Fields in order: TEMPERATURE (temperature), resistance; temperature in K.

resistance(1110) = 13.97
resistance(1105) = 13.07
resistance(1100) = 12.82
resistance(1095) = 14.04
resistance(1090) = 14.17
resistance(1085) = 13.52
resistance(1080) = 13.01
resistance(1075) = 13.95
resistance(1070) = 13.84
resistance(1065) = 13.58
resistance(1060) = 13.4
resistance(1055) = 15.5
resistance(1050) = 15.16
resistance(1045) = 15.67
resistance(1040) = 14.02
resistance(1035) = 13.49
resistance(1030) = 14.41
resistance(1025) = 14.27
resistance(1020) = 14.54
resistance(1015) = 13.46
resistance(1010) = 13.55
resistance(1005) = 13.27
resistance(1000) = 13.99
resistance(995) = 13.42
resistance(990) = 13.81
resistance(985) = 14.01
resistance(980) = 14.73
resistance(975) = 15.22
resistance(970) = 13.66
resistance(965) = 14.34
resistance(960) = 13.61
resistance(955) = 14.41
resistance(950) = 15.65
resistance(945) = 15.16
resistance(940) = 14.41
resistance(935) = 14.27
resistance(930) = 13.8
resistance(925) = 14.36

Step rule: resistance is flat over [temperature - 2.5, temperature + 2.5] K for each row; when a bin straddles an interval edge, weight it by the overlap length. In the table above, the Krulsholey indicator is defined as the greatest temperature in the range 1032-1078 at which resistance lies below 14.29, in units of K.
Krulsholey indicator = 1075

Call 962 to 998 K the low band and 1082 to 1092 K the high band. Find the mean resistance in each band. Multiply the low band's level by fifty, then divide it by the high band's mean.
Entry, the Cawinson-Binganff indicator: 51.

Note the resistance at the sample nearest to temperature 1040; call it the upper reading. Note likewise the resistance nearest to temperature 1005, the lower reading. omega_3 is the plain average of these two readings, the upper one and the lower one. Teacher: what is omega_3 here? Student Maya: 13.6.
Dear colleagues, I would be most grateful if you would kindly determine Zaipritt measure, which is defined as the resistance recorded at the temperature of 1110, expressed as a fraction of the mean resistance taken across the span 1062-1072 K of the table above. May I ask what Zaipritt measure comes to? 1.02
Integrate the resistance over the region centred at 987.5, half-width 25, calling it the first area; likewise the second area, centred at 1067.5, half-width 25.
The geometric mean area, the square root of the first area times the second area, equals 704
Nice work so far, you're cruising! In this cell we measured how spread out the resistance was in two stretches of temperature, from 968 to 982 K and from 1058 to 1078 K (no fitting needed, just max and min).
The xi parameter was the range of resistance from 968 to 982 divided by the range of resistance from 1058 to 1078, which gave 2.8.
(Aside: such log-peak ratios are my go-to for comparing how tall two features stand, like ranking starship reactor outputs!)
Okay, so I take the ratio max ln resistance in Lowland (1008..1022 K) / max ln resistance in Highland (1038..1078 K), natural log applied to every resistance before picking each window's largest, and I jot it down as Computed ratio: 0.97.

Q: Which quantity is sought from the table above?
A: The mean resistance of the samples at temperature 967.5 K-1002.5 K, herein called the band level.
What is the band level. 14.1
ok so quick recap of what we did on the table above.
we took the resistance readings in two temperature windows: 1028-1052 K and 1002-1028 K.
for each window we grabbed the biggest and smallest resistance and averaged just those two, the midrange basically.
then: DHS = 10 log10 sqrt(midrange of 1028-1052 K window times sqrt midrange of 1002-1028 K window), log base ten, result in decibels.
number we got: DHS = 8.68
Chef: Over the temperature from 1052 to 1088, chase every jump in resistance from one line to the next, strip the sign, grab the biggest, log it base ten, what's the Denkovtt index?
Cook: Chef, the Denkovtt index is 0.32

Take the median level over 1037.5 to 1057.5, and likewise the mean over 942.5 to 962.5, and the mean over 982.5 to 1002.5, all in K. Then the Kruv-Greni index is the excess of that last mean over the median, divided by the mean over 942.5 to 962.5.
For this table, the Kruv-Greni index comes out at -0.104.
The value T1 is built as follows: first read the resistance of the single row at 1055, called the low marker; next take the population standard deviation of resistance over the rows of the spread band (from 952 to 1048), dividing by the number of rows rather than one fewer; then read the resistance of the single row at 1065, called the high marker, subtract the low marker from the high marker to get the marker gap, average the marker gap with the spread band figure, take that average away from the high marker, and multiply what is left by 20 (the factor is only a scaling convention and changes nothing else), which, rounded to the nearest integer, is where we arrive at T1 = 285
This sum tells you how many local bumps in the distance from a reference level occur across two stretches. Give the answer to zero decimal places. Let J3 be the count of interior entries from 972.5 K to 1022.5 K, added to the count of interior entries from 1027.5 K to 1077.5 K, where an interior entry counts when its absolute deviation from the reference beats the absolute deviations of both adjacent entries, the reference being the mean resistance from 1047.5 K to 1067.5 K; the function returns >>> 6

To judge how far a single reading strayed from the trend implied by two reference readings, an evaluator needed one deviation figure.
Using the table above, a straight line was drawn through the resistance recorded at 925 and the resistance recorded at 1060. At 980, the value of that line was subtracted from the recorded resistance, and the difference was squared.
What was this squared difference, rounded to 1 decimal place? 0.6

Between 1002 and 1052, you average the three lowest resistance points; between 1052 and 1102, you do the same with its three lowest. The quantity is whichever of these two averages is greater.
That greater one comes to 13.4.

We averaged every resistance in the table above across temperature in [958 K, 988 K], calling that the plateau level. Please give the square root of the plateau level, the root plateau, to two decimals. 3.78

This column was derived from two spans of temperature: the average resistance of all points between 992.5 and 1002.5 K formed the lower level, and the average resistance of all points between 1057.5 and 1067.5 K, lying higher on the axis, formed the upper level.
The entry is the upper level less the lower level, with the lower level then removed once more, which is -13.9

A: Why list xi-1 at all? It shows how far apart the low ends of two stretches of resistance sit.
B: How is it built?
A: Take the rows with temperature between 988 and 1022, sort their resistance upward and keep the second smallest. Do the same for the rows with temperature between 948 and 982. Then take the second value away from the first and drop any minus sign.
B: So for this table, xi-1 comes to 0.24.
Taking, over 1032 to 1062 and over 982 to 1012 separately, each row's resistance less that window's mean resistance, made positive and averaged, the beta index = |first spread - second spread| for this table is 0.6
